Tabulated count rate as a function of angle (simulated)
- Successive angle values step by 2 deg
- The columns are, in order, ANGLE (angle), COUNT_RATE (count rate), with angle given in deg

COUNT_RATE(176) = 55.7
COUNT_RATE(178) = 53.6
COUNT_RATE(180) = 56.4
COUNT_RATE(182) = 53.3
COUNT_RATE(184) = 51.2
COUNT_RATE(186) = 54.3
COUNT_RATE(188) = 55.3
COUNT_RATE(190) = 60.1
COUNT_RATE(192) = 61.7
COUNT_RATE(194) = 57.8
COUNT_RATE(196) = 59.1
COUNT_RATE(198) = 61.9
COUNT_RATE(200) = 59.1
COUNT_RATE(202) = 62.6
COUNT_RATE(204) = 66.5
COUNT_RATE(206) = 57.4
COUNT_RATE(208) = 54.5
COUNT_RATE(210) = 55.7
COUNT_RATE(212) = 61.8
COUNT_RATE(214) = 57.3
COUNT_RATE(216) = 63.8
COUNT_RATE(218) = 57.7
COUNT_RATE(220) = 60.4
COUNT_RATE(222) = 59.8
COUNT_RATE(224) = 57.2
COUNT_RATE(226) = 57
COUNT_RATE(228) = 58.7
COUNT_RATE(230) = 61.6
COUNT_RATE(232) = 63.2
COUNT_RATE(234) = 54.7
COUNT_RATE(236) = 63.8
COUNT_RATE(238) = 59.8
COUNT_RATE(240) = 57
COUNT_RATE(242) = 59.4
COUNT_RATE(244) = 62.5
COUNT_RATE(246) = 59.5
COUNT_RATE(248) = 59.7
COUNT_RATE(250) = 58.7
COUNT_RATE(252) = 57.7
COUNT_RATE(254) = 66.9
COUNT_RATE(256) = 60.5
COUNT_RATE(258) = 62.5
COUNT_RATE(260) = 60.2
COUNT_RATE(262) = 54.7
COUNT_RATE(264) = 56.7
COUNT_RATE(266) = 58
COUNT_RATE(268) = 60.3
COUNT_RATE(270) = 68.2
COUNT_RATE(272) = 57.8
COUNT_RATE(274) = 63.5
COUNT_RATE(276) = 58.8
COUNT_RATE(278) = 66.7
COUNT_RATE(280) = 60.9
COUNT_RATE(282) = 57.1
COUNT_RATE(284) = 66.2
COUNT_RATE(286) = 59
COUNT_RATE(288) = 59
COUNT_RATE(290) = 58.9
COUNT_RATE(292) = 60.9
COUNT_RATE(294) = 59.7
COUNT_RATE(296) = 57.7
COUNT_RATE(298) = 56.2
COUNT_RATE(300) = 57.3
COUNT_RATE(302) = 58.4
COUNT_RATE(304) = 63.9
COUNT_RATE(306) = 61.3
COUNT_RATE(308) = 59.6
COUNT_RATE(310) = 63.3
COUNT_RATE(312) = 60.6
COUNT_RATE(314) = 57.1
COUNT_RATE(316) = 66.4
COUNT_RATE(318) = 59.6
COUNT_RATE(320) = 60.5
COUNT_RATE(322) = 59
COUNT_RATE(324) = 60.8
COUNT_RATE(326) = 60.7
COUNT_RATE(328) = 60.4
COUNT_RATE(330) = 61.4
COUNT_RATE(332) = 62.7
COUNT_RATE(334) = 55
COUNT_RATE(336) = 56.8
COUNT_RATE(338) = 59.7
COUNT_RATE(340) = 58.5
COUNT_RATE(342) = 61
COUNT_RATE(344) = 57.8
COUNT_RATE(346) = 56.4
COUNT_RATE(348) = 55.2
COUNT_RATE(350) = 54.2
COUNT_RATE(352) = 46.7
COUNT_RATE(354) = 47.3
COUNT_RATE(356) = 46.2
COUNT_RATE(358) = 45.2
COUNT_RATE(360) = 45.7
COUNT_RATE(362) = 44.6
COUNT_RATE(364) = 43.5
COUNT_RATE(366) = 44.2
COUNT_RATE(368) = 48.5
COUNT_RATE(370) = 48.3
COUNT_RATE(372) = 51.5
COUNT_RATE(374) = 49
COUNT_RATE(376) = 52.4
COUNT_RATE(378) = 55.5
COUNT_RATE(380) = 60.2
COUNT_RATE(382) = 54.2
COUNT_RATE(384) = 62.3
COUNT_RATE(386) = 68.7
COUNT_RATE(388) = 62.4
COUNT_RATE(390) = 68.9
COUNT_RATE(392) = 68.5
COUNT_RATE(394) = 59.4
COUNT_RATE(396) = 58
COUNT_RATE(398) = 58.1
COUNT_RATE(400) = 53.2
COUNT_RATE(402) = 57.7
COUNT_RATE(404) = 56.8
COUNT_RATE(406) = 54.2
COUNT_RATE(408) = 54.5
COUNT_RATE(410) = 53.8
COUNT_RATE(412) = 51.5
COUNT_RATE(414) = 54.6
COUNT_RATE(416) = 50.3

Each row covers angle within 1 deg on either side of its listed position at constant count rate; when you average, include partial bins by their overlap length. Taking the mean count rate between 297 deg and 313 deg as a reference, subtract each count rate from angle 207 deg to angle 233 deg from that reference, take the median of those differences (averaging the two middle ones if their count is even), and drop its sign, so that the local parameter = 1.4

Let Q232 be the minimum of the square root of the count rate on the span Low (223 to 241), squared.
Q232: 54.7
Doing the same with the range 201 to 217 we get 54.5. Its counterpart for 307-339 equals 55.0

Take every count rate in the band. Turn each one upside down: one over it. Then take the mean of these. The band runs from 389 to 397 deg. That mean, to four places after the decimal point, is 0.0158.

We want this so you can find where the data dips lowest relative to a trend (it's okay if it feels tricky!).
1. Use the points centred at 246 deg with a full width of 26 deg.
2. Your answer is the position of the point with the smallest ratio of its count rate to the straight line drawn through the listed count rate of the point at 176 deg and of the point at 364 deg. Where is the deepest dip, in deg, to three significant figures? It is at 234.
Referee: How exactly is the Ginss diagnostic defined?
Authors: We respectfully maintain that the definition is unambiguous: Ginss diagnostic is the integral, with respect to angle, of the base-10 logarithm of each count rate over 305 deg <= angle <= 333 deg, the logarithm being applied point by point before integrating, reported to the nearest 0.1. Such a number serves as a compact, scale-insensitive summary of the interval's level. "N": 50.0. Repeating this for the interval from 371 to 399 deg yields 49.6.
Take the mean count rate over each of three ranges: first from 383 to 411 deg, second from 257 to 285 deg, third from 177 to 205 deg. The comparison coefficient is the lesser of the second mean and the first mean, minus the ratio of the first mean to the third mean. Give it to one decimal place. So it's 58.7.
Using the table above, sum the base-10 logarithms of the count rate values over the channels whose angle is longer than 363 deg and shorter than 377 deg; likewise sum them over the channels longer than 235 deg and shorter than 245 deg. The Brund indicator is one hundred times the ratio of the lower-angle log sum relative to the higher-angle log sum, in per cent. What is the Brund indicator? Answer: 76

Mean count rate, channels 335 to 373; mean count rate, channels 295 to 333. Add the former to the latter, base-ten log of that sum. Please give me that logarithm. 2.05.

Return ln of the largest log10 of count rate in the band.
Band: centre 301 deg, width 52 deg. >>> 0.601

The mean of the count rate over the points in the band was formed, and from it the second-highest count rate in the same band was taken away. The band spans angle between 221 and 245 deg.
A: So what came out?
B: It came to -3.6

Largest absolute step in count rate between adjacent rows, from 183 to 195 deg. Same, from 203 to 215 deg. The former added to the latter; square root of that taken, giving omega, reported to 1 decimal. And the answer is 3.7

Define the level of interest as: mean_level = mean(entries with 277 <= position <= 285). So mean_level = 62.7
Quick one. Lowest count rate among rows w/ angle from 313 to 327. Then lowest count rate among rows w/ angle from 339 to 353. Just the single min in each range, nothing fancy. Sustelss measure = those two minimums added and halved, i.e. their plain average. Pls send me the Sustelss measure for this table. 51.9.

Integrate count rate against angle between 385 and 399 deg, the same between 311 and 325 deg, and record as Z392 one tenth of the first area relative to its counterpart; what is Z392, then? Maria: 0.105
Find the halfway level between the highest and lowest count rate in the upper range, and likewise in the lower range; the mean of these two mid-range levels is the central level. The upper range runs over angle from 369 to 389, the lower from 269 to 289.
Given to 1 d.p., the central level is 60.6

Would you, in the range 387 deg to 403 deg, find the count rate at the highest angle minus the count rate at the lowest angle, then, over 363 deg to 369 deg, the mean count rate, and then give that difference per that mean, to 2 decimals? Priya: -0.10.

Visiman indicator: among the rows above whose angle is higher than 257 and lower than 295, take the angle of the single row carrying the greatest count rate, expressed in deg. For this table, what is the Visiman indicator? 270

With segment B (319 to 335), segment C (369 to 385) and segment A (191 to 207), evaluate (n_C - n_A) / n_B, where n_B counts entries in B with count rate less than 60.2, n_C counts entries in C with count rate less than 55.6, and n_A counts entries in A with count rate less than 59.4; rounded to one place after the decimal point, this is 1.0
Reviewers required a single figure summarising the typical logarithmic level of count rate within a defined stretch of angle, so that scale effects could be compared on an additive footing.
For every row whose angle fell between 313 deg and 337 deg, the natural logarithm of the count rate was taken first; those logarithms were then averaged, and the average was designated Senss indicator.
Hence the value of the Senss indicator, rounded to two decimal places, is 4.09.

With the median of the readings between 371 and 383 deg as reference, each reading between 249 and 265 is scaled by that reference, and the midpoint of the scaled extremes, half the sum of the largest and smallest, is 1.14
